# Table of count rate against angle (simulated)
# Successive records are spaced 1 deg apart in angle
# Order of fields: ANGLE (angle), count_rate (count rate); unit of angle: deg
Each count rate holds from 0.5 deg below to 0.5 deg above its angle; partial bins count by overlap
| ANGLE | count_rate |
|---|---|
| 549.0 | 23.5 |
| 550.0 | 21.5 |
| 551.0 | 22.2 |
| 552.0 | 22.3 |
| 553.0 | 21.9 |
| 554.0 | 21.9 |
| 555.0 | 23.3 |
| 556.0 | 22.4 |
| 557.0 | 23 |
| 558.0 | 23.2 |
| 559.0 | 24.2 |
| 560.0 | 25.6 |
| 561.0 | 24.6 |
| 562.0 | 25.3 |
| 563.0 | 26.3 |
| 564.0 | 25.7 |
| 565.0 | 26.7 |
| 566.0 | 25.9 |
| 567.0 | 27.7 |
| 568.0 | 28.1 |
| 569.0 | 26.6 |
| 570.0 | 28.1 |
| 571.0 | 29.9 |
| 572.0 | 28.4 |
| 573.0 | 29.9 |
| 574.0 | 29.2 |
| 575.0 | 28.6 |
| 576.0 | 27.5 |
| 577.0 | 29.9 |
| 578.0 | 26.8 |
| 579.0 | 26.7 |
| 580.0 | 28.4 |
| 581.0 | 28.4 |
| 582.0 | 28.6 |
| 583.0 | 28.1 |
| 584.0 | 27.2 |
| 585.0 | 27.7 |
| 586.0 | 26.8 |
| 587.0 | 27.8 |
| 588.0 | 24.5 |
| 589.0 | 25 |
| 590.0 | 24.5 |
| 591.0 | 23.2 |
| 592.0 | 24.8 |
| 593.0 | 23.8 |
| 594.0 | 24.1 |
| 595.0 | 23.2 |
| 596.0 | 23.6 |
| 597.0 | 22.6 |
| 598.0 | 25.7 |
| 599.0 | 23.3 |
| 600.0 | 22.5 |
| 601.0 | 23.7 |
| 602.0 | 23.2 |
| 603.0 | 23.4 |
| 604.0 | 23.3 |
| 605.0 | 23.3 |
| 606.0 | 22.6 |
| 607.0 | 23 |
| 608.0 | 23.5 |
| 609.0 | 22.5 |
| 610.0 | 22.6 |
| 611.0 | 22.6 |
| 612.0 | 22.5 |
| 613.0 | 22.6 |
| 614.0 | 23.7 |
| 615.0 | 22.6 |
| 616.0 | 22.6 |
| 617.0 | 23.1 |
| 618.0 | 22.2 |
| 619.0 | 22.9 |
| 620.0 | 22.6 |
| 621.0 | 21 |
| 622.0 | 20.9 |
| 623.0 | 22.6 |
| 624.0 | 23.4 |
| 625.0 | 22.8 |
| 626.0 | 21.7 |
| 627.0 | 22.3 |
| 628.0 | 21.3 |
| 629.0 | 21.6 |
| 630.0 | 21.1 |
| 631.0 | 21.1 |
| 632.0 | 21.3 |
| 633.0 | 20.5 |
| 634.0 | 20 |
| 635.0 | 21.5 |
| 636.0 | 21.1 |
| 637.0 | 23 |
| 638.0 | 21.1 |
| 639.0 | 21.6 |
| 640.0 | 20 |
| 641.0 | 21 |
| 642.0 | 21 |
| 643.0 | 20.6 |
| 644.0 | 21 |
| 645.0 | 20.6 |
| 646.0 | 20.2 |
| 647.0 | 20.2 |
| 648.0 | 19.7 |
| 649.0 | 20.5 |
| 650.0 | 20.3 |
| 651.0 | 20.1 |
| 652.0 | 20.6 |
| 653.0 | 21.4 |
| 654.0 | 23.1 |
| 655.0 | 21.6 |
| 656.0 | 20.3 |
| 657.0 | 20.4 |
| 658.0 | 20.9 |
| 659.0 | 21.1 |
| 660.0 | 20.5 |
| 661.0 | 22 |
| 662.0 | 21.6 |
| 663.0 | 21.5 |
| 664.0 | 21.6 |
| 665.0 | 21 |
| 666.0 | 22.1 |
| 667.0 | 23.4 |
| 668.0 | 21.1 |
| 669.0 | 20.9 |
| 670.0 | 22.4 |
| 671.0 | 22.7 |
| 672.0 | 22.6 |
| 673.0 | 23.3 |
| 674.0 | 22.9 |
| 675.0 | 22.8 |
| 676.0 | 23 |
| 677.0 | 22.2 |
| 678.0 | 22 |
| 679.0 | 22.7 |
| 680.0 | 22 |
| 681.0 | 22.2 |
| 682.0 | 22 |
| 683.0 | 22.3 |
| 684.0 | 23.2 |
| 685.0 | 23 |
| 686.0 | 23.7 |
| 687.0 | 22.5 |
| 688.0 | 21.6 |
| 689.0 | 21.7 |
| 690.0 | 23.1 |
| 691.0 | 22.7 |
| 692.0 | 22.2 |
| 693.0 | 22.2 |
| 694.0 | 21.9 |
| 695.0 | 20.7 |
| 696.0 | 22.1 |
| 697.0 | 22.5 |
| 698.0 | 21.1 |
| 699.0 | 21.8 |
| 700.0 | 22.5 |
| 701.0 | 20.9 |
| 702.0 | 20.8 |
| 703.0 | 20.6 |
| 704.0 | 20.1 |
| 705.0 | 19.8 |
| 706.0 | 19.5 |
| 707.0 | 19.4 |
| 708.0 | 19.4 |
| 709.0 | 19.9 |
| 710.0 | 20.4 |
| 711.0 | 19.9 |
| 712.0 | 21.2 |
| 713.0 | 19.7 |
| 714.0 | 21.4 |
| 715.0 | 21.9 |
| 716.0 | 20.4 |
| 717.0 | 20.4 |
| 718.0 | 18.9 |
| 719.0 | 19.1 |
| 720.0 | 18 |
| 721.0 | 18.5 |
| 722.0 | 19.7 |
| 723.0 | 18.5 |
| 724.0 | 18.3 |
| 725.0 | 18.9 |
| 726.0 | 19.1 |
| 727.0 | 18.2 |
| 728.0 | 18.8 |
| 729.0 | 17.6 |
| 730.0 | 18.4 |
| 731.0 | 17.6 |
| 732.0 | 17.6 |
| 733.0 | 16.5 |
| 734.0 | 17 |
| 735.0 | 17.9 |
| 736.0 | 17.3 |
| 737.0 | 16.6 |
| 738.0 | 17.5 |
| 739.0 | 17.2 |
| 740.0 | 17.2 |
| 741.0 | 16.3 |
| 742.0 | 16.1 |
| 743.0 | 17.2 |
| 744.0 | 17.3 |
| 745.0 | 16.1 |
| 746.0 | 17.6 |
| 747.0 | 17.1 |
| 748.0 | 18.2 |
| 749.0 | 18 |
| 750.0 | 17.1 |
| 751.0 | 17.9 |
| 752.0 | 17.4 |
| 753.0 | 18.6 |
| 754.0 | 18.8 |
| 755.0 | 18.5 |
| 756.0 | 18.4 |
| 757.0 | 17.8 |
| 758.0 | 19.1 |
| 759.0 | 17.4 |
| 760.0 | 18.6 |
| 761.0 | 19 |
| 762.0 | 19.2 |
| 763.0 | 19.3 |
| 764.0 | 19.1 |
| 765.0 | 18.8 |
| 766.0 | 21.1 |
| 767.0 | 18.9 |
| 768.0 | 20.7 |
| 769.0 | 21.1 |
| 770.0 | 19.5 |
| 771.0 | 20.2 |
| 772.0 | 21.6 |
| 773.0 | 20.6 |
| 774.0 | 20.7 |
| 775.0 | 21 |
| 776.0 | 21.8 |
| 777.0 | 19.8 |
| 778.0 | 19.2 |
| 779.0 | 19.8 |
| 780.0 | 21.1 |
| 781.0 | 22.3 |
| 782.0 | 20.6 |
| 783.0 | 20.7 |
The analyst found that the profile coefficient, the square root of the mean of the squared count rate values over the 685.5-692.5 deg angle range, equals 22.5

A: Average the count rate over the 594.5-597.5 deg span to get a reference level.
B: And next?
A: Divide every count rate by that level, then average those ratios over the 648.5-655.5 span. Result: 0.91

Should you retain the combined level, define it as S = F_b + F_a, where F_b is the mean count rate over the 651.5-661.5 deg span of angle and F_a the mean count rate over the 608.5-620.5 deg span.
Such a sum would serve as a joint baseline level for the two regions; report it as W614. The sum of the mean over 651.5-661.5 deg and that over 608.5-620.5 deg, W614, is 43.9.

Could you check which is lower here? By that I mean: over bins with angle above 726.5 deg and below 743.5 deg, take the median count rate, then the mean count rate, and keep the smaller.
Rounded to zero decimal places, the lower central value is 17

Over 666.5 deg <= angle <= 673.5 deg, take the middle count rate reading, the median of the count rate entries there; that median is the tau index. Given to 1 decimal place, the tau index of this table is 22.6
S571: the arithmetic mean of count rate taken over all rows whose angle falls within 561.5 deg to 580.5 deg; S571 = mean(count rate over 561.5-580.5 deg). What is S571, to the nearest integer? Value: 28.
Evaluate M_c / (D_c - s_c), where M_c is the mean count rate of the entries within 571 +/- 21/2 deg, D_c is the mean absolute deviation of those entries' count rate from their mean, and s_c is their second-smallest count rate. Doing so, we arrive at -1.15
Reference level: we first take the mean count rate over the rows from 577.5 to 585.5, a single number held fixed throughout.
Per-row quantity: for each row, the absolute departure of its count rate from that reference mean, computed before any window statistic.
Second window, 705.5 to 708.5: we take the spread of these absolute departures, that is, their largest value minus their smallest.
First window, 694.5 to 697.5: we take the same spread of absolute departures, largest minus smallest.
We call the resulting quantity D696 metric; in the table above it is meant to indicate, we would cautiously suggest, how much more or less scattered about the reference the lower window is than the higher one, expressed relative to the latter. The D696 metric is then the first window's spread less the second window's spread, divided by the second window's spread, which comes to 17.0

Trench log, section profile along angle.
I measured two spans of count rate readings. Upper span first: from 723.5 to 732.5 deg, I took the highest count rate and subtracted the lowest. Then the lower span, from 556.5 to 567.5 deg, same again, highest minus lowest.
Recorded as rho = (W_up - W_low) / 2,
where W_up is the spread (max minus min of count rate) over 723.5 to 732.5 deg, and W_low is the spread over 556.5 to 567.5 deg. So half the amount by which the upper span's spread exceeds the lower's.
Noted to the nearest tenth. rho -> -1.6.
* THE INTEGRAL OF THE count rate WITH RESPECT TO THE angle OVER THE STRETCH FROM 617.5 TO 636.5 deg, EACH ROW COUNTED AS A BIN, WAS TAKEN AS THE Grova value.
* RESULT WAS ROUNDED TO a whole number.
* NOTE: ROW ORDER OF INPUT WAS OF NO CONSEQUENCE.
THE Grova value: 412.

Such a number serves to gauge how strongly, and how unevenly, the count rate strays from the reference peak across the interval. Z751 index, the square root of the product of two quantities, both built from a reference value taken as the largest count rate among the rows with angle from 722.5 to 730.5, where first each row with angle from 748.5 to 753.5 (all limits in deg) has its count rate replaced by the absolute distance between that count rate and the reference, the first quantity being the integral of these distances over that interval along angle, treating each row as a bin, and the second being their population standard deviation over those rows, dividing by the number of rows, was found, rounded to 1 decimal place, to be 1.8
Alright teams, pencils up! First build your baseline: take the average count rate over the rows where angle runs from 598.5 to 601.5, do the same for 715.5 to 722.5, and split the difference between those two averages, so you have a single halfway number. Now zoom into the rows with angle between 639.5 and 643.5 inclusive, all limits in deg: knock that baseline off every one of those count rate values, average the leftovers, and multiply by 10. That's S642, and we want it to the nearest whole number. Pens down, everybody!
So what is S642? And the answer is -6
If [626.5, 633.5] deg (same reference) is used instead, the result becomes 1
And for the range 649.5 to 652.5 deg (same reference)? -9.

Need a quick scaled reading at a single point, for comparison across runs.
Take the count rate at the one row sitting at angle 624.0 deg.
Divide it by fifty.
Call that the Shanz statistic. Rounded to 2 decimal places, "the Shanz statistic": 0.47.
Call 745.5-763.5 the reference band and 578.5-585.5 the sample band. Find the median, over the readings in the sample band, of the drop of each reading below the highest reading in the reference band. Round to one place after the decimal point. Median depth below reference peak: -8.8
